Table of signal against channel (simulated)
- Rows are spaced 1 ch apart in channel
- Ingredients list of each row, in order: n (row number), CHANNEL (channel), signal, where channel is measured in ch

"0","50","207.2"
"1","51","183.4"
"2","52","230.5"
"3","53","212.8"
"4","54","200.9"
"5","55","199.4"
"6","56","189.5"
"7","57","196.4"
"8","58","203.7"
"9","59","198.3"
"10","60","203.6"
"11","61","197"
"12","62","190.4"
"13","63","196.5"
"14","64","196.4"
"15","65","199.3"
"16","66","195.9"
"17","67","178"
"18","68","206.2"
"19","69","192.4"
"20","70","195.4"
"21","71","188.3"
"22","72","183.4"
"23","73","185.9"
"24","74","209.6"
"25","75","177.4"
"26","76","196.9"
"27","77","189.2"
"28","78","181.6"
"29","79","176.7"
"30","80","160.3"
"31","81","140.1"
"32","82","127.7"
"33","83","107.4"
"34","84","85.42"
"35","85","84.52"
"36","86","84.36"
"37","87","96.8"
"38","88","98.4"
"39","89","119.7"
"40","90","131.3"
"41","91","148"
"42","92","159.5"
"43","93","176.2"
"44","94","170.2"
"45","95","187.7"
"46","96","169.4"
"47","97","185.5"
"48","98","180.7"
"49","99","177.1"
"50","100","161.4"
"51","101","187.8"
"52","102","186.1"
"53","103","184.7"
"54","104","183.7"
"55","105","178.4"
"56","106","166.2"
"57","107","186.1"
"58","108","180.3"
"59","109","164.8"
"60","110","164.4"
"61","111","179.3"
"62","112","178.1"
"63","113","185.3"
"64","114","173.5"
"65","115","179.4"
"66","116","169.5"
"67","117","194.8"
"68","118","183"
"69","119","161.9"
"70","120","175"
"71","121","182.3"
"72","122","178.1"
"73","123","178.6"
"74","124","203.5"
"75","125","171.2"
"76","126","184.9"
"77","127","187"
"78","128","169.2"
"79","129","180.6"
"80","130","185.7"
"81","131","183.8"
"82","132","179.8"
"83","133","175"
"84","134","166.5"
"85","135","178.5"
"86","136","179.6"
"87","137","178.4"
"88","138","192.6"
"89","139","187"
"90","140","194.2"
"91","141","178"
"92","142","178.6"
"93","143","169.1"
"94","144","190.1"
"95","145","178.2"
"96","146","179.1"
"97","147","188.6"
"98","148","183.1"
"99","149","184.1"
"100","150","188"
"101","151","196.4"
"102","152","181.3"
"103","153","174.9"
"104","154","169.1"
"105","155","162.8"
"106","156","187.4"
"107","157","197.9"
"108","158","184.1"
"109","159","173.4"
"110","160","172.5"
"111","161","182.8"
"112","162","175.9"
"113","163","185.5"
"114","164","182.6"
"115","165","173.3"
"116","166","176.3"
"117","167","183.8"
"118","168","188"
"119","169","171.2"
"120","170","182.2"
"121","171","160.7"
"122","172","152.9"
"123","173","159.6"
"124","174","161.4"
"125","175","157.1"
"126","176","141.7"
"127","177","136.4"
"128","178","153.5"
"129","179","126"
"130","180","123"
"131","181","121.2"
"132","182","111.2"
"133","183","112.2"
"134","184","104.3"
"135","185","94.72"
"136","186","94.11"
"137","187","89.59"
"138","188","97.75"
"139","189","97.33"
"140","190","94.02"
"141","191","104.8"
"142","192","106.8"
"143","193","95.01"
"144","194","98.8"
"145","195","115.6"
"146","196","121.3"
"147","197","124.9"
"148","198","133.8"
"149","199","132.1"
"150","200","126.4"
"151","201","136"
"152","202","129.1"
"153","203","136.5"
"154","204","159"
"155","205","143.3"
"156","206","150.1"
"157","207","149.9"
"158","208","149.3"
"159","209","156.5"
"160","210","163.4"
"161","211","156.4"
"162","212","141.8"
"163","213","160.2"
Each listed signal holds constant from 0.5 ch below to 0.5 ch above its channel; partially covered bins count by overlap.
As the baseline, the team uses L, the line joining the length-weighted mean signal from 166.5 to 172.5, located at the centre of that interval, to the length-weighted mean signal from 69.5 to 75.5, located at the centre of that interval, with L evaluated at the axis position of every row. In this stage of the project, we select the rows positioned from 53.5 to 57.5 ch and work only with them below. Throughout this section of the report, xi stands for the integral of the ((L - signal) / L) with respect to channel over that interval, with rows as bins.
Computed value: -0.1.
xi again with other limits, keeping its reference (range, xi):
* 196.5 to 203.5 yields 1.5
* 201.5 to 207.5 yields 0.8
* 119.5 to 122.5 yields 0.1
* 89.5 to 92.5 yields 0.7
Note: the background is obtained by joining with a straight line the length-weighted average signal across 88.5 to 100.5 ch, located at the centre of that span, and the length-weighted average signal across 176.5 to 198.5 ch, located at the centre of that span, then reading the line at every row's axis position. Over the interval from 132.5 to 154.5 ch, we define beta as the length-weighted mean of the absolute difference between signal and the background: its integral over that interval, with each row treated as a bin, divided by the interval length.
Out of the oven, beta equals 45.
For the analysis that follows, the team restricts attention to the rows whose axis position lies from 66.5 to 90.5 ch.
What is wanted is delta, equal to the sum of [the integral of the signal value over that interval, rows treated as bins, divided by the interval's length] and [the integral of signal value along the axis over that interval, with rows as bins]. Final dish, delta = 3851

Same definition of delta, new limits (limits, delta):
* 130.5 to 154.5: 4535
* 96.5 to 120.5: 4445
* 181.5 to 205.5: 2874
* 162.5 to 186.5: 3701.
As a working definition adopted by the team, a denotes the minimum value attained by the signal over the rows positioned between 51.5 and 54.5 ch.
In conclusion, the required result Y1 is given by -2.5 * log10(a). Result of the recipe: -5.76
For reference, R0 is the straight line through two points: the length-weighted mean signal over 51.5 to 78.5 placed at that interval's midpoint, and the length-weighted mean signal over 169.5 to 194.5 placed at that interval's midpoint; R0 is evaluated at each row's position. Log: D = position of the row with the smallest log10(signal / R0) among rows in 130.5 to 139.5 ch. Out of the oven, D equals 134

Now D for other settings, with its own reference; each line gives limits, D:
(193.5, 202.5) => 194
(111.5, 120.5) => 119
